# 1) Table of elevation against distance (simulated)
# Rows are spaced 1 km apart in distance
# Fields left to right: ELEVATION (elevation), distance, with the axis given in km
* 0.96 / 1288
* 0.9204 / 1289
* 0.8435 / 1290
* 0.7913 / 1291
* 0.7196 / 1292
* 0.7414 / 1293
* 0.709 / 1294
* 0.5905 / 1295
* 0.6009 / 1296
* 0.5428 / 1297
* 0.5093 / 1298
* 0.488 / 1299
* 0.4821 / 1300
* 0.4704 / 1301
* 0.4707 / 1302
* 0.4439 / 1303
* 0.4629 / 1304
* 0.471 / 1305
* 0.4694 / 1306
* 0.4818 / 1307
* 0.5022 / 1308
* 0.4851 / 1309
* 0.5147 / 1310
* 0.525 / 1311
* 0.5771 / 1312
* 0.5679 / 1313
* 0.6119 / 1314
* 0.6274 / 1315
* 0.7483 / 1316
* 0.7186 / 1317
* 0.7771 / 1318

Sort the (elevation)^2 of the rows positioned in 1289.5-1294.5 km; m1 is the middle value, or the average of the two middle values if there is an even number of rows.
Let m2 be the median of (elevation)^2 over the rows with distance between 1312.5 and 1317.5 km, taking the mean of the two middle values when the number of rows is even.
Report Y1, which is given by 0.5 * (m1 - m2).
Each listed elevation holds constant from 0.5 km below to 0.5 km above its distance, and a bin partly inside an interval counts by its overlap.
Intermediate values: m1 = 0.5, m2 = 0.4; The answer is 0.08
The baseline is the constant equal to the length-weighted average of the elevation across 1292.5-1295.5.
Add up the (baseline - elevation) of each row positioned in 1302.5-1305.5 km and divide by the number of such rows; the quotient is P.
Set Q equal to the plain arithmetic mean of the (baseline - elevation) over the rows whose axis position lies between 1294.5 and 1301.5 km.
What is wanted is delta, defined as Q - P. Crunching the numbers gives -0.067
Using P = 0.22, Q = 0.15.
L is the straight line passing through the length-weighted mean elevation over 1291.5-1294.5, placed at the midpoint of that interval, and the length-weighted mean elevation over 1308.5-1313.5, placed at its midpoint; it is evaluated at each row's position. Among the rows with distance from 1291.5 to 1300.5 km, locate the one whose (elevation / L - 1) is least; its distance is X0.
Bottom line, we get 1299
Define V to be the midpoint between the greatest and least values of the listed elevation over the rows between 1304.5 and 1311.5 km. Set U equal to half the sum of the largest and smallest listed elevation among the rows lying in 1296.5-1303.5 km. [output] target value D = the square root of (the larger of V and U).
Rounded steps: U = 0.49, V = 0.50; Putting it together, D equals 0.705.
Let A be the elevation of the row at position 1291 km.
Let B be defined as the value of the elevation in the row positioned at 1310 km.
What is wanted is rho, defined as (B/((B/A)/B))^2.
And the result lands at 0.166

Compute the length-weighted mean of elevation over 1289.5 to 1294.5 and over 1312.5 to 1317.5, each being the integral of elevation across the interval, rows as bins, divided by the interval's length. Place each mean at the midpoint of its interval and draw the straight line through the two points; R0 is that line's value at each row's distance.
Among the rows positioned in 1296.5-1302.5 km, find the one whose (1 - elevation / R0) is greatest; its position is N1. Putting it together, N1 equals 1301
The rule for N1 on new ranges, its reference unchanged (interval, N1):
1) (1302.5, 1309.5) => 1303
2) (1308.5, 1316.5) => 1309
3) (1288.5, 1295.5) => 1295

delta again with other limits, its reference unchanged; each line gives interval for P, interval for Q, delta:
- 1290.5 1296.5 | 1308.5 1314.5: 0.145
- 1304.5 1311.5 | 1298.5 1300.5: 0.008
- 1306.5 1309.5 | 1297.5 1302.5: 0.006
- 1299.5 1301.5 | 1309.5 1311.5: -0.044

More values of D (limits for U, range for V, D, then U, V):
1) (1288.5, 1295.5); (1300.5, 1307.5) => 0.869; 0.76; 0.46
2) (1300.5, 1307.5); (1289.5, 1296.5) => 0.847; 0.46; 0.72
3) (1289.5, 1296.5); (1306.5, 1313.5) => 0.847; 0.72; 0.53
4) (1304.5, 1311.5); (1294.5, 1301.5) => 0.732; 0.50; 0.54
